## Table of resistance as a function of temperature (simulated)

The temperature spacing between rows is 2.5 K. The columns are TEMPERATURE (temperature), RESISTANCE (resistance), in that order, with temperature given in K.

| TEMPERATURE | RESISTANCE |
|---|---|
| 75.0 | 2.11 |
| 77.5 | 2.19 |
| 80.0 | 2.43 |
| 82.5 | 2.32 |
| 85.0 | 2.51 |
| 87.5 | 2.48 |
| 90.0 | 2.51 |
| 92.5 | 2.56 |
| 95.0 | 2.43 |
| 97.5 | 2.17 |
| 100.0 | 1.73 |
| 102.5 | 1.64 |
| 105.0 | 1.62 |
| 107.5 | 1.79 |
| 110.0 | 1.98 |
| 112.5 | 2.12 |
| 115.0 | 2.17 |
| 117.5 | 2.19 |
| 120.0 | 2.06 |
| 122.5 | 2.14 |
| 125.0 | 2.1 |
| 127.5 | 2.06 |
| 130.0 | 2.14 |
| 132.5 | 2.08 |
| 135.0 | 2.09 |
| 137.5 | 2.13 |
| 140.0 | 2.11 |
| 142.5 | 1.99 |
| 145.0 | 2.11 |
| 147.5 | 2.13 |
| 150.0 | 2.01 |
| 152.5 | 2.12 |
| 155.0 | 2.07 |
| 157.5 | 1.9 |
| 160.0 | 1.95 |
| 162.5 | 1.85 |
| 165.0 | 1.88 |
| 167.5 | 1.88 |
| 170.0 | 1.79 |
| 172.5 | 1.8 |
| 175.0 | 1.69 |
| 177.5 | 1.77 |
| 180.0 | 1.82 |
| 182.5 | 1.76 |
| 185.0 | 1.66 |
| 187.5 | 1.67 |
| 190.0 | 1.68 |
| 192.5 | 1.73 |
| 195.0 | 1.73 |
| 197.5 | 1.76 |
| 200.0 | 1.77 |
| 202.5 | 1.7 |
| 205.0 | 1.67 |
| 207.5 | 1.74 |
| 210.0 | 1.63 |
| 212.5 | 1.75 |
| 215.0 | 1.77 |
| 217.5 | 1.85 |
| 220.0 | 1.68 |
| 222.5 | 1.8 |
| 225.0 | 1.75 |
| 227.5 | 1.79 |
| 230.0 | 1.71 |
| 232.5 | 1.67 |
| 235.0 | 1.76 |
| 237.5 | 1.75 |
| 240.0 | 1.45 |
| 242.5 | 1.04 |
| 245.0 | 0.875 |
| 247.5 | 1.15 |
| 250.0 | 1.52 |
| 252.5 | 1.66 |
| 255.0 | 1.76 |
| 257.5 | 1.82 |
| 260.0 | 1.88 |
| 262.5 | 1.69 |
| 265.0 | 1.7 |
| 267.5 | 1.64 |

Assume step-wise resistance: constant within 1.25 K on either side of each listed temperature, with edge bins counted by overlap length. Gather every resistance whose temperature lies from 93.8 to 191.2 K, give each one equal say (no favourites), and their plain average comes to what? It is 2.0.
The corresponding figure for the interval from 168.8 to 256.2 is 1.7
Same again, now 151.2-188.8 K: 1.8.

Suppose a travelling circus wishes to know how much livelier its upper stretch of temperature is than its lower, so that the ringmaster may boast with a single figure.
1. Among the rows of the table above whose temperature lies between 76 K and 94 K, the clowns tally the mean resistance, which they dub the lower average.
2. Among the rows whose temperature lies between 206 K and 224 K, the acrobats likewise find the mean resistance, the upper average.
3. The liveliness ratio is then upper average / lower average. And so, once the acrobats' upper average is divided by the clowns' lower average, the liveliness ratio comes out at 0.72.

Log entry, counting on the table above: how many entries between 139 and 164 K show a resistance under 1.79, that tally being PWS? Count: 0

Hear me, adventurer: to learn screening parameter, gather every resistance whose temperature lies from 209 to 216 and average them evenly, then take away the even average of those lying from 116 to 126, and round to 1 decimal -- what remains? -0.4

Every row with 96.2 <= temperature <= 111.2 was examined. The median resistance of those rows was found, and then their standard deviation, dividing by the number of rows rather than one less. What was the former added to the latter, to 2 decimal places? 1.96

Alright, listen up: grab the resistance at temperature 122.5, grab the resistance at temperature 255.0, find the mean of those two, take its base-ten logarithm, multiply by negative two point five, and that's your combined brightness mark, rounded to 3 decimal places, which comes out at -0.725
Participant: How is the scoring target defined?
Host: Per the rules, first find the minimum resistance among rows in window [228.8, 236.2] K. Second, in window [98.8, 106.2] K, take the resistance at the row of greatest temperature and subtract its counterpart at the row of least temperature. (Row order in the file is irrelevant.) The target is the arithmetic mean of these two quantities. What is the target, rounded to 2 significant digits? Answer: 0.78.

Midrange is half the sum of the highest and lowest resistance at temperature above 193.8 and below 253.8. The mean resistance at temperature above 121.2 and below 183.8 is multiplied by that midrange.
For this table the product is 2.7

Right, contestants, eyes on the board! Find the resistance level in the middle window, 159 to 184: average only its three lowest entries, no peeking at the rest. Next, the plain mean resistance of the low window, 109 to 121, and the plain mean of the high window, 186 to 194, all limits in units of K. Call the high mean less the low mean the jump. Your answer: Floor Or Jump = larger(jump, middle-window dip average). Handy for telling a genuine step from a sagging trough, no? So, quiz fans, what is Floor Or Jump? 1.74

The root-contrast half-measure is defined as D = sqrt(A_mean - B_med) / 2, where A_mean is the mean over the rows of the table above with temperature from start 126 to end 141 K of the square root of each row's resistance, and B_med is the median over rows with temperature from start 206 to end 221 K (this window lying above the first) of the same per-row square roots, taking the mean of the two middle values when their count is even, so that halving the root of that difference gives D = 0.179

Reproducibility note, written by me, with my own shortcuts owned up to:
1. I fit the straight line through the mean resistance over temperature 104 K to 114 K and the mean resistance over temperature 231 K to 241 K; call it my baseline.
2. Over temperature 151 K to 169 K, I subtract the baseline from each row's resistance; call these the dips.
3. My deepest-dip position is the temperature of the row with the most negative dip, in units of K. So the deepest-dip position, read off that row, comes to 162.5 K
